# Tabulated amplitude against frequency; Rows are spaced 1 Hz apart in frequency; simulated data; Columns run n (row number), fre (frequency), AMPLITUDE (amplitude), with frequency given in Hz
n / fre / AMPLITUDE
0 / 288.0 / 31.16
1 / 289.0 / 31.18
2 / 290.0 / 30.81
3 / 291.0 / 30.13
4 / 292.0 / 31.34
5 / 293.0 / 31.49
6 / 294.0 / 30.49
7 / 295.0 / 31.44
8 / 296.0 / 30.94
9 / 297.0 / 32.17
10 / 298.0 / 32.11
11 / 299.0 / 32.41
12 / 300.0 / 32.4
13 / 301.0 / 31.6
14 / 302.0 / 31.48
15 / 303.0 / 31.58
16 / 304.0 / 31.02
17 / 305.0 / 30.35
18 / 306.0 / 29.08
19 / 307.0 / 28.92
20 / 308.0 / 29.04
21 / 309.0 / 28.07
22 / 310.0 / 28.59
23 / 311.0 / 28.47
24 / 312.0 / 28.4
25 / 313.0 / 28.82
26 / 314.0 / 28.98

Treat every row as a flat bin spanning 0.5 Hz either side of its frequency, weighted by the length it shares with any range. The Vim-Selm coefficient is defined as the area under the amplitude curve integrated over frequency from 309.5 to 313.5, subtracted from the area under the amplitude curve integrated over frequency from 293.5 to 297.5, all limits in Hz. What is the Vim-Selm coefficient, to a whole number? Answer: 11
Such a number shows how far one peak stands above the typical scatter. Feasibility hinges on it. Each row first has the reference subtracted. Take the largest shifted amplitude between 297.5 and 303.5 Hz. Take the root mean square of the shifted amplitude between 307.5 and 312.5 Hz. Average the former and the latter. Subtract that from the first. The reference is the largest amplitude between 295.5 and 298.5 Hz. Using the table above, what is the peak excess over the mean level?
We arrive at -1.7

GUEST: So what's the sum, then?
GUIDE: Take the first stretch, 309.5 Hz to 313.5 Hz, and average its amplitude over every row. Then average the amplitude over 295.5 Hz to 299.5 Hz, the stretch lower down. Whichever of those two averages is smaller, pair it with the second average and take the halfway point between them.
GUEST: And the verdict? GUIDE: 30.2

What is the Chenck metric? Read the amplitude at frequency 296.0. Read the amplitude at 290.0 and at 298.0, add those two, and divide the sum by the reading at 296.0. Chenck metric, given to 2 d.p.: 2.03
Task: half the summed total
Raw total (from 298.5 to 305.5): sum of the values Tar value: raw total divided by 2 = 110.4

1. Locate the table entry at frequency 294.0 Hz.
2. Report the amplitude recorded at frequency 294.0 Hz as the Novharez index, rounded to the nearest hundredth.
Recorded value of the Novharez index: 30.49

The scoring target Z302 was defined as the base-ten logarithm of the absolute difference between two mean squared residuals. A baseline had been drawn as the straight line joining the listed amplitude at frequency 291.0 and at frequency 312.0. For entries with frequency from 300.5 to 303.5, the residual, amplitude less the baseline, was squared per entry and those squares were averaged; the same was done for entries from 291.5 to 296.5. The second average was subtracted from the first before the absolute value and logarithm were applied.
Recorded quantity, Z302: 0.6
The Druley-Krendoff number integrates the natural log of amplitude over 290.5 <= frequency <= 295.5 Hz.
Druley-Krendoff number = 17.2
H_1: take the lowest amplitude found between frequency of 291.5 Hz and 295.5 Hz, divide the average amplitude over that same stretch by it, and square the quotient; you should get 1.05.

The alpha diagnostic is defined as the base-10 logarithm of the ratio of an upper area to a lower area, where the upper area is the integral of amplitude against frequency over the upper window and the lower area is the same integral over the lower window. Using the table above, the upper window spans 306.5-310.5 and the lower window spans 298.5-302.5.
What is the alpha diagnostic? -0.048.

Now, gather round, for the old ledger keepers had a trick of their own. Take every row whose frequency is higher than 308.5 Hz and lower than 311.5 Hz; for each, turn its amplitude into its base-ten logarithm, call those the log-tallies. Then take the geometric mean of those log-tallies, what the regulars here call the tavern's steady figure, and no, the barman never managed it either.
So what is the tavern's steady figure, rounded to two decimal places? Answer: 1.45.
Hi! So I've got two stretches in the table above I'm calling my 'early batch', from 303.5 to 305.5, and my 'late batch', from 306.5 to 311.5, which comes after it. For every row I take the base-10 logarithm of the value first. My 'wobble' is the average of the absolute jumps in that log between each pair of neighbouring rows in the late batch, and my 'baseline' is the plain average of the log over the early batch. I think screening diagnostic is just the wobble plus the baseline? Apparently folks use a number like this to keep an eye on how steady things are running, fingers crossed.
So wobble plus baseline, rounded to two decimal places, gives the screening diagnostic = 1.49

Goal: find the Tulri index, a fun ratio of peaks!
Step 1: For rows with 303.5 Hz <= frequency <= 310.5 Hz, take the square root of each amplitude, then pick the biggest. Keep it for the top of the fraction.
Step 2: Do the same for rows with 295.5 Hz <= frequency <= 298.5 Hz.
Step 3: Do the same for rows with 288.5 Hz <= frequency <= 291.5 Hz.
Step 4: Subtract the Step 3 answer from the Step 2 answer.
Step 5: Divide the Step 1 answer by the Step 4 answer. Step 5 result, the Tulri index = 63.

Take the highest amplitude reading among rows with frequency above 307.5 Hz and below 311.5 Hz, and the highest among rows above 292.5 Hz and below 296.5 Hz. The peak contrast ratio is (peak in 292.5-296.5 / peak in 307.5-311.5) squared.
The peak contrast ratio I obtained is 1.18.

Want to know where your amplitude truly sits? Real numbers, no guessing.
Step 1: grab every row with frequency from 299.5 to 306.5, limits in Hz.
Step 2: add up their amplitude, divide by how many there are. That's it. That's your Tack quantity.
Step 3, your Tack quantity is 31.1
